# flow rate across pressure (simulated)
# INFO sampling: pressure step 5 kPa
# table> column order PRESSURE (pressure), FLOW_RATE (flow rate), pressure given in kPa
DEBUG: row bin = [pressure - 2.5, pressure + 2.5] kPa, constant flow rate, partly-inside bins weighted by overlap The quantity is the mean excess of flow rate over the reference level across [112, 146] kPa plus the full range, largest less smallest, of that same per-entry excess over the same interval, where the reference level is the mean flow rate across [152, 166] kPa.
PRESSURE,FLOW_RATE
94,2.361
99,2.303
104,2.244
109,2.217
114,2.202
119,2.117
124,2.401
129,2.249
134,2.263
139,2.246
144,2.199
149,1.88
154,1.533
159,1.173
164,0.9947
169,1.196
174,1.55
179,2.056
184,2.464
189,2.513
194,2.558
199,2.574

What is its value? 1.3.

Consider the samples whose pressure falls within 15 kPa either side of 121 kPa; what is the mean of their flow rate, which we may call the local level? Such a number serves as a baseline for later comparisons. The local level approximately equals 2.24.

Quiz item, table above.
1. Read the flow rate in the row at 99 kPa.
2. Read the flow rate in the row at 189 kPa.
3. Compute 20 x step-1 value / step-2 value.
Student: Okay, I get 18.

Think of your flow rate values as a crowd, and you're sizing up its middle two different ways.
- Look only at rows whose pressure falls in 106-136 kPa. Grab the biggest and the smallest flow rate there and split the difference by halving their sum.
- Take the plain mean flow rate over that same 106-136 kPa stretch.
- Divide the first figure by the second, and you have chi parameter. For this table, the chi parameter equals 1.01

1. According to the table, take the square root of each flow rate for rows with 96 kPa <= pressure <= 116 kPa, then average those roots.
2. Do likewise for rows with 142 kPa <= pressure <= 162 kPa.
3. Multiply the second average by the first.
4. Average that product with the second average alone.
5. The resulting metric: 1.6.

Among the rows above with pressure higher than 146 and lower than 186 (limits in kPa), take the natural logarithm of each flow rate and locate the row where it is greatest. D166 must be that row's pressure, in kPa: 184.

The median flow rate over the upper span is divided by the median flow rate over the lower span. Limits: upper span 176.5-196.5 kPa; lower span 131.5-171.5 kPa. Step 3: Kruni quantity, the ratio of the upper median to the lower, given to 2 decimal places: 1.46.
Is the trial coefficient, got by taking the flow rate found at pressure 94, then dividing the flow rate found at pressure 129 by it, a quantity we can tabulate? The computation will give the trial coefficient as 0.95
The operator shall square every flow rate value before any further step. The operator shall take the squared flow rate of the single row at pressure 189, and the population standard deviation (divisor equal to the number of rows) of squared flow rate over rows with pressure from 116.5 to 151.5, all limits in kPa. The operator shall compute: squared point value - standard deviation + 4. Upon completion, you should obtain 10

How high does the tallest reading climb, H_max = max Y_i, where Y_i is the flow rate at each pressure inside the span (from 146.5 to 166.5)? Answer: 1.88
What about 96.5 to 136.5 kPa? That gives 2.401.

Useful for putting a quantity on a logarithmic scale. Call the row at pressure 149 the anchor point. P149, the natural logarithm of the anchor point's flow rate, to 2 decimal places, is 0.63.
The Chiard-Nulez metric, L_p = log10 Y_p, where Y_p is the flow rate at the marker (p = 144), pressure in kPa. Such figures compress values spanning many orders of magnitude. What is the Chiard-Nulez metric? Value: 0.34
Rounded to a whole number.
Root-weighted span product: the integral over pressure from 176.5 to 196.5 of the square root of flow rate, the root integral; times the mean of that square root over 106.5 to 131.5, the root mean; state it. 46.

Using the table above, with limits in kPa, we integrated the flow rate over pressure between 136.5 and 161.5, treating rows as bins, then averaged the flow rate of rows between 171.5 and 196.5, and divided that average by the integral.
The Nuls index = 0.049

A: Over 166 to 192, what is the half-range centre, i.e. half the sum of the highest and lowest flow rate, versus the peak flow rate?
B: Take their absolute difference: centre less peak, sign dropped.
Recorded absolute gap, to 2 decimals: 0.66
